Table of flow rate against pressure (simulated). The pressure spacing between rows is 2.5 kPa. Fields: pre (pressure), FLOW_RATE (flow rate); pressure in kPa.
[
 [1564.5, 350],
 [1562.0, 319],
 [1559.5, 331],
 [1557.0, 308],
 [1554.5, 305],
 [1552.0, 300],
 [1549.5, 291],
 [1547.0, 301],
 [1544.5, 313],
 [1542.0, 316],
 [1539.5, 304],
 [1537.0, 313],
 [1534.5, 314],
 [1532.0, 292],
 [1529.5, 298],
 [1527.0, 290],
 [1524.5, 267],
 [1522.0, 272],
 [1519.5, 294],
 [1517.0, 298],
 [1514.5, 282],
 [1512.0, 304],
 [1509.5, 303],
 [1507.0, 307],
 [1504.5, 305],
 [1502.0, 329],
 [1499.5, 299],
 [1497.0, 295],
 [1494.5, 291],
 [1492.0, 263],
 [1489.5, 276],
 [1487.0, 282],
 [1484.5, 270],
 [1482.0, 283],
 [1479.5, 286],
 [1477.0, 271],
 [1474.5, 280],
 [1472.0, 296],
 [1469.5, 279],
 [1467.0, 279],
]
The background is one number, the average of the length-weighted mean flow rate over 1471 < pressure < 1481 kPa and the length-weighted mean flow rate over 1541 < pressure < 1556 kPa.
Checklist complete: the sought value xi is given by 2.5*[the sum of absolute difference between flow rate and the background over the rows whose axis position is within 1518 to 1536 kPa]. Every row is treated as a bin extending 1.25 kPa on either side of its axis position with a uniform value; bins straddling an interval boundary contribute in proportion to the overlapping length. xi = 196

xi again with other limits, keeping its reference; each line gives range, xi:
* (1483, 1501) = 232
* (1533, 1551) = 255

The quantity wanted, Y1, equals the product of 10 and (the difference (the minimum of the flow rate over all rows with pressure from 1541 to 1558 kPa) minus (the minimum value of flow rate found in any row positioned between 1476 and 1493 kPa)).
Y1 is 280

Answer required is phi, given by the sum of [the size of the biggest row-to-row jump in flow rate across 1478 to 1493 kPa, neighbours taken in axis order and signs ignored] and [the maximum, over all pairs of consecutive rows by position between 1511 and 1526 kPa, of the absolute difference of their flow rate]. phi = 35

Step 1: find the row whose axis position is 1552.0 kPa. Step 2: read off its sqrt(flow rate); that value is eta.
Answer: 17.3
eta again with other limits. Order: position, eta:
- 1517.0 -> 17.3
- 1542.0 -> 17.8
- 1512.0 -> 17.4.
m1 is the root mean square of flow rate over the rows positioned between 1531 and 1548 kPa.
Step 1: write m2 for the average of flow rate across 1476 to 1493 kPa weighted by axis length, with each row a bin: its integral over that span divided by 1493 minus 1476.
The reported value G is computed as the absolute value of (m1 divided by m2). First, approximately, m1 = 308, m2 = 276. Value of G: 1.11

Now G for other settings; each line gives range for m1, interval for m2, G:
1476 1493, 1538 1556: 0.91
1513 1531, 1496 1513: 0.93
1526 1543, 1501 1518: 1.00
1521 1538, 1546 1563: 0.95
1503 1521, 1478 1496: 1.07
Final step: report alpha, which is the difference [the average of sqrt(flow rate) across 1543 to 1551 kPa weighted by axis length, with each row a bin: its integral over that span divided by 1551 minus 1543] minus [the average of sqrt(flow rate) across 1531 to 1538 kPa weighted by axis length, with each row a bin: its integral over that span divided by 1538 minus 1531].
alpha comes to -0.13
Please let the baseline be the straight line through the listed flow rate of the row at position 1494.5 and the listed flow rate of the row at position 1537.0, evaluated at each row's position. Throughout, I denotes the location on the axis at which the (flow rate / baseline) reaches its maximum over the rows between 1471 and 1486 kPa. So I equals 1472.0 kPa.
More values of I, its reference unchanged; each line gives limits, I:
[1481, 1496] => 1494.5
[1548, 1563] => 1559.5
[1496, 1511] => 1502.0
